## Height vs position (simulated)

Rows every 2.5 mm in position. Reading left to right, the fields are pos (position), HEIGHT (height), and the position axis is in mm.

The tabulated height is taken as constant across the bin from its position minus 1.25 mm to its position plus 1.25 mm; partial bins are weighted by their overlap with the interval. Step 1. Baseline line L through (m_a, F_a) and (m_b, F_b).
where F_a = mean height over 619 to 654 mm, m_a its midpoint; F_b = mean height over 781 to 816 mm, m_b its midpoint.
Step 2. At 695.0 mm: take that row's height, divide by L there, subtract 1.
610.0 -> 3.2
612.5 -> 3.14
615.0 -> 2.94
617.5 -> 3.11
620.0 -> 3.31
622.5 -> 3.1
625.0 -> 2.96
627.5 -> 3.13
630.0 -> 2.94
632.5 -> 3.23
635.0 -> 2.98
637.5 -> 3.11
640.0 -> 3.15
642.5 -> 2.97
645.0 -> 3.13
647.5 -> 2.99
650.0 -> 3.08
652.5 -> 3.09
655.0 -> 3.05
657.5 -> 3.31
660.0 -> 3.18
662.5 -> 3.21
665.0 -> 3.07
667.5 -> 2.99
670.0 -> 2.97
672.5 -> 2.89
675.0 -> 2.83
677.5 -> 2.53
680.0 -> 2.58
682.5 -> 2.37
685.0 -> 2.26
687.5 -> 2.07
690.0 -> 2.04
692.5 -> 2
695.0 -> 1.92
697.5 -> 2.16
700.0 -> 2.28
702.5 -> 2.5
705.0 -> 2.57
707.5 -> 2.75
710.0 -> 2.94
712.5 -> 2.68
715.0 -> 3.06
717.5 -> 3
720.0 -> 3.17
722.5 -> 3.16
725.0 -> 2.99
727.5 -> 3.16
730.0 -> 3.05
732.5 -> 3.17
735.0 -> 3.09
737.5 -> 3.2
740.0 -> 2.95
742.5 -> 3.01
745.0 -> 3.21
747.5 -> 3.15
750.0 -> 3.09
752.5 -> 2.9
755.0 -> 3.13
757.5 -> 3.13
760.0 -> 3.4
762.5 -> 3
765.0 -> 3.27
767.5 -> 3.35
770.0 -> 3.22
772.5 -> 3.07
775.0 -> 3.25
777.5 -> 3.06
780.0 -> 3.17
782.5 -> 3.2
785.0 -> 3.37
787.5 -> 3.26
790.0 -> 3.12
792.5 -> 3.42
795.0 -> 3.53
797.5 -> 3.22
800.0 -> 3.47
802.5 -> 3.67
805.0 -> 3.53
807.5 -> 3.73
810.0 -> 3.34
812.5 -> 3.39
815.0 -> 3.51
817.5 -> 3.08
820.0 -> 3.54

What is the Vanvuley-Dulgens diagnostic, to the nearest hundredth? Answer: -0.40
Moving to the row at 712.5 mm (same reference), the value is -0.17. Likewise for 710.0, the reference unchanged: -0.09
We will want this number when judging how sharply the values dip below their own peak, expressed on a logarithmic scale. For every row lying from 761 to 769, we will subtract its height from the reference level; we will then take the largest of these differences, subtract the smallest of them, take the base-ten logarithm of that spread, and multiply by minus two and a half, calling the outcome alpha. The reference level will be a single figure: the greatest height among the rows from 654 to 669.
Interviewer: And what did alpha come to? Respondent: 1.14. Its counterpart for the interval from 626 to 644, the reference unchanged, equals 1.34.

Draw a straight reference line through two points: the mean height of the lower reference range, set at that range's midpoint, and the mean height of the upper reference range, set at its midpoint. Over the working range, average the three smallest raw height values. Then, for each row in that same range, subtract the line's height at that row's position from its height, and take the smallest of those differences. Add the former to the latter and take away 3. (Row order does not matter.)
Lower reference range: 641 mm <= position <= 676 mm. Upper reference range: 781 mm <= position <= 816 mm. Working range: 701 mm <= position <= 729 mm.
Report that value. -1.1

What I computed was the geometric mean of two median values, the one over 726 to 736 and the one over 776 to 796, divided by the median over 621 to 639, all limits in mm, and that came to 1.02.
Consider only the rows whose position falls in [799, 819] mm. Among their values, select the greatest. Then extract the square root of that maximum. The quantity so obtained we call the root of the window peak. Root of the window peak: 1.931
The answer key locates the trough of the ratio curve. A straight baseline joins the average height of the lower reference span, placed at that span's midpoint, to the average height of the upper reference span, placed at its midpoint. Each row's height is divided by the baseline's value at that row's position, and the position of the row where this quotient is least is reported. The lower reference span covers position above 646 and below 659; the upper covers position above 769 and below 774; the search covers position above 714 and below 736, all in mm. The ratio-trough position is 725.0 mm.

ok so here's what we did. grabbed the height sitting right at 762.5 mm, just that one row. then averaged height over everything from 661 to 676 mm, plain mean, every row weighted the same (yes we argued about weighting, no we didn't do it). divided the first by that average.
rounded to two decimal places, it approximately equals 1.00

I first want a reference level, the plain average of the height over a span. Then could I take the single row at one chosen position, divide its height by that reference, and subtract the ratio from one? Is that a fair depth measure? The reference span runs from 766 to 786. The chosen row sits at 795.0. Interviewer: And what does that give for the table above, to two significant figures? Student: -0.10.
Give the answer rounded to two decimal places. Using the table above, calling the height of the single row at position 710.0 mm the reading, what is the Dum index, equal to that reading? 2.94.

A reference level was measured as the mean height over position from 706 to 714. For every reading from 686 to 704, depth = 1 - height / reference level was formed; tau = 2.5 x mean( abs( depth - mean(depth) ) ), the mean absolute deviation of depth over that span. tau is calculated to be 0.13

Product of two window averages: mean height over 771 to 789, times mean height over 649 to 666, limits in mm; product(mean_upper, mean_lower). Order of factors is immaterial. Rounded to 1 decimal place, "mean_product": 10.0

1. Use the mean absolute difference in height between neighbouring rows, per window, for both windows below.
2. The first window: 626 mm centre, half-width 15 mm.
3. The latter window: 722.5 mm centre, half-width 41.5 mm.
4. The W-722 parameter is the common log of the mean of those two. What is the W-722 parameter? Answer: -0.780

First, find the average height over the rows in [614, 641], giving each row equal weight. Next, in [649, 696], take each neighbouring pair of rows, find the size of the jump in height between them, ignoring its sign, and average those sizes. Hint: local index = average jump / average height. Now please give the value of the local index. 0.033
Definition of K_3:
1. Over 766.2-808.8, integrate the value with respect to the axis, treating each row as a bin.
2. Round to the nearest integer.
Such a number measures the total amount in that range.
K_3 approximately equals 142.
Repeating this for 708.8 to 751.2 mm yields 130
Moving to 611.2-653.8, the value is 131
